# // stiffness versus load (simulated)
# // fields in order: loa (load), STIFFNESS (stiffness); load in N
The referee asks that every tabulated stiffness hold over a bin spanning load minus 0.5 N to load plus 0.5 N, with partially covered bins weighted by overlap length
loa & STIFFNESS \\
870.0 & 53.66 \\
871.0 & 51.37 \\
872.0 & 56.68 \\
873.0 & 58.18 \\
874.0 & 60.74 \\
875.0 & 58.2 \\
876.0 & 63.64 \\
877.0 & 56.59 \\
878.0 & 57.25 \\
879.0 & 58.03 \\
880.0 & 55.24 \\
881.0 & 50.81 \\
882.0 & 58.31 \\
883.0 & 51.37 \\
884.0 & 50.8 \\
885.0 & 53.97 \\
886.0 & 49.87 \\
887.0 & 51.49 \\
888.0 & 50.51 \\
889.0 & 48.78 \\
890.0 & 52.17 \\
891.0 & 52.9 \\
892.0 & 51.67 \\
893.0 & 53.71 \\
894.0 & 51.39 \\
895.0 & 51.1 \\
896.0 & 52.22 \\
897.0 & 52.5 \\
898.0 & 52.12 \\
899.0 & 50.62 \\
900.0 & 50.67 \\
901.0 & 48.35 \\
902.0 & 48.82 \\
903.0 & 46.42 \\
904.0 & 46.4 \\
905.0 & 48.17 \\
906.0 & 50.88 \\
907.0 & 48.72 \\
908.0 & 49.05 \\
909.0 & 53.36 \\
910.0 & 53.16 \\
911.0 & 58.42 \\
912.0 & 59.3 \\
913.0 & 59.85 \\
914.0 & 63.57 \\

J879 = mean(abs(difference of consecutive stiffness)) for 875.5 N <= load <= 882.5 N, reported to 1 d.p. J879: 3.9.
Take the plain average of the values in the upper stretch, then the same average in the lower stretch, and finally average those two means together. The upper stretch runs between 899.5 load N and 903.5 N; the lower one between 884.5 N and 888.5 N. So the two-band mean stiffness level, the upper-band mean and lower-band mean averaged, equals 50.0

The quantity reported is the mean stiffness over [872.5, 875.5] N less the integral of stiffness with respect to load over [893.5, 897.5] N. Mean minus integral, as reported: -148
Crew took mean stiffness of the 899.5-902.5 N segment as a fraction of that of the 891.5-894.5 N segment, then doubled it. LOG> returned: 1.89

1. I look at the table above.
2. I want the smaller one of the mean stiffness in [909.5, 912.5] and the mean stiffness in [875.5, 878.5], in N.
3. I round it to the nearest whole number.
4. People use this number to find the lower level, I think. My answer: 57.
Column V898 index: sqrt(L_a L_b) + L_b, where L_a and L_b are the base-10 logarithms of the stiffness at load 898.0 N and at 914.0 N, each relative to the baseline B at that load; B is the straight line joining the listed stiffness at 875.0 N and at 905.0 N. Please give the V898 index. 0.193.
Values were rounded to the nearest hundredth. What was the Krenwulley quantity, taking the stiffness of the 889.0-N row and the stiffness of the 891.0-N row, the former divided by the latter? 0.92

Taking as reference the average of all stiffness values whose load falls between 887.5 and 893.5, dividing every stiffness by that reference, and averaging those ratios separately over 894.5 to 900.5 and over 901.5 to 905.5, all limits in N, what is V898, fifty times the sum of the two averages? 95.9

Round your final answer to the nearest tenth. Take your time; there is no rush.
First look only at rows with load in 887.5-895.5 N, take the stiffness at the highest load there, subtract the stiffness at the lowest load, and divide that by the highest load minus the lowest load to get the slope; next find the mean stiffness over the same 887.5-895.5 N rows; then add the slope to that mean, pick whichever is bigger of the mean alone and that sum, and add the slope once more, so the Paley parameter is 51.7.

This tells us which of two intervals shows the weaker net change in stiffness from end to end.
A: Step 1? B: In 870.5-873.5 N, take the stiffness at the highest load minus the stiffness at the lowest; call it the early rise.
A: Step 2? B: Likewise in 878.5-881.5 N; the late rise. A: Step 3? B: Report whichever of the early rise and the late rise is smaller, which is -7.2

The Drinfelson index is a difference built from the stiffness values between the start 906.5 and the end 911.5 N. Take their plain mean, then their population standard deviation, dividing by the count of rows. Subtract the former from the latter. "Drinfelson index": -49.0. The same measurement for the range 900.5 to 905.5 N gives -46.6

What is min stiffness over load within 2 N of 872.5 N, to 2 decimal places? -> 51.37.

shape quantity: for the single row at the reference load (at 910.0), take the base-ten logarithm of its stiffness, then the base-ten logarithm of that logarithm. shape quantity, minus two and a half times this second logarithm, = -0.59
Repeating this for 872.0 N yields -0.61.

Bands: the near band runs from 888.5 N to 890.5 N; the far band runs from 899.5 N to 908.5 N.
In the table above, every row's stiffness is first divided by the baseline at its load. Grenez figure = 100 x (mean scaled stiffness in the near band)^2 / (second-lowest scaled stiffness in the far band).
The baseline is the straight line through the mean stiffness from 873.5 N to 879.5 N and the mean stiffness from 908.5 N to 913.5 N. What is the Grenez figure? 93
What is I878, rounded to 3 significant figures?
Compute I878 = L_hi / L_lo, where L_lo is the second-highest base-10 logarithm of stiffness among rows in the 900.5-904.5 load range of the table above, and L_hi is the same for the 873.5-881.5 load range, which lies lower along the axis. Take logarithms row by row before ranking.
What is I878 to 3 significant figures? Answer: 1.06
